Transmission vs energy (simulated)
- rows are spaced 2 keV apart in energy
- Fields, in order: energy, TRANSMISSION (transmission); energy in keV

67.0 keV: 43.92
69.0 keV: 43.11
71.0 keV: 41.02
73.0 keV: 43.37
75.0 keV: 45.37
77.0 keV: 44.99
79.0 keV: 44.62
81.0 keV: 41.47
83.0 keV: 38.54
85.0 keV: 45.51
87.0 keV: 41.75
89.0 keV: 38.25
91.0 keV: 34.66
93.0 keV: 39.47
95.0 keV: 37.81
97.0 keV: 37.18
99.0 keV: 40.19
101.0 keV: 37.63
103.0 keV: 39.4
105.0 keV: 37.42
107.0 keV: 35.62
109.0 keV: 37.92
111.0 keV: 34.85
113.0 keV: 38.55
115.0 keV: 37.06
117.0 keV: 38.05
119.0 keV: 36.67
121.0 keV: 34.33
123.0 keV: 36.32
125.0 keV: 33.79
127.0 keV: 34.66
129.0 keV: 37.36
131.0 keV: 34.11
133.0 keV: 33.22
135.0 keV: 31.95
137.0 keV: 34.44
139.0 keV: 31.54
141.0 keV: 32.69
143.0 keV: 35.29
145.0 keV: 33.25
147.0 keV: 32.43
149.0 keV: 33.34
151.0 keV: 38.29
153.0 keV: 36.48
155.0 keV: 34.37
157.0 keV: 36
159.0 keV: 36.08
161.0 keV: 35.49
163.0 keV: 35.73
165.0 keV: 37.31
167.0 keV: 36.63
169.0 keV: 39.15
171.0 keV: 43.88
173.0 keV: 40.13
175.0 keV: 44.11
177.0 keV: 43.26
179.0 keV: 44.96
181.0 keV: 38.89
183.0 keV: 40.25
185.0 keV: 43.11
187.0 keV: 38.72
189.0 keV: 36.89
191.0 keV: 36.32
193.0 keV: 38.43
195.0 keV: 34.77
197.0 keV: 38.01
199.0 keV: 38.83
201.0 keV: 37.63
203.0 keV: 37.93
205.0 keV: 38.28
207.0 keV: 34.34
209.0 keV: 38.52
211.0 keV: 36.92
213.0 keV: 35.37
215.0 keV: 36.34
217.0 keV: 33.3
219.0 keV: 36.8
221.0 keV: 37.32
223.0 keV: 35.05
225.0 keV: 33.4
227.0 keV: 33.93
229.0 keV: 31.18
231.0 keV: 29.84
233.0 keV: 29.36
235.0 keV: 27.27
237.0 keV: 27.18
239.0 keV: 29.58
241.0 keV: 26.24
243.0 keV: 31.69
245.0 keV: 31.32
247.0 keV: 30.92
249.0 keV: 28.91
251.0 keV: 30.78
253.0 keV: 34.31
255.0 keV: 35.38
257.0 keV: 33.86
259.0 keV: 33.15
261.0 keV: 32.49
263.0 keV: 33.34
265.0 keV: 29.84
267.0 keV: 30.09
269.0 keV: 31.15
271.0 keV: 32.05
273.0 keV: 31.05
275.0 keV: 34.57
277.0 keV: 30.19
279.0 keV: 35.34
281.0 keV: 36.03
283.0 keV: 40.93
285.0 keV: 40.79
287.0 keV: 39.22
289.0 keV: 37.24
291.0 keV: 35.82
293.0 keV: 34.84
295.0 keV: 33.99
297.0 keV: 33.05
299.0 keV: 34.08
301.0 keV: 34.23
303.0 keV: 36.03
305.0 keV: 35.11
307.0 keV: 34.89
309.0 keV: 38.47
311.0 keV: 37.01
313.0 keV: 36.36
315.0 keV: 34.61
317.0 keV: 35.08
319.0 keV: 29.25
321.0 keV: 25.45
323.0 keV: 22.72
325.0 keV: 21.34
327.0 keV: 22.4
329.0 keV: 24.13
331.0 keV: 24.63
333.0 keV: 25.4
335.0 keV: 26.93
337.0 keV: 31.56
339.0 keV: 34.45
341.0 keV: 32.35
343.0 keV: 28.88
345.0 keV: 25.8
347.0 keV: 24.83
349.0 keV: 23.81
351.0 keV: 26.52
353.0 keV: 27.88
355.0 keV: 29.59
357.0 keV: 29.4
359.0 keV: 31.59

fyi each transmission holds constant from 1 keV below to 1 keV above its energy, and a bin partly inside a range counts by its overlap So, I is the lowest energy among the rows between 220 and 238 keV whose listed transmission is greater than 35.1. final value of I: 221.0 keV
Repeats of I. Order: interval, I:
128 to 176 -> 129.0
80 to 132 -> 81.0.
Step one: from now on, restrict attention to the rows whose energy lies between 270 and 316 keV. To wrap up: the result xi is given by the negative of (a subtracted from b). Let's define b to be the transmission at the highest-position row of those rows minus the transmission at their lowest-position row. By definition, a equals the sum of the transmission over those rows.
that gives 813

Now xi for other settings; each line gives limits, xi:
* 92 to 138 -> 843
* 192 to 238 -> 811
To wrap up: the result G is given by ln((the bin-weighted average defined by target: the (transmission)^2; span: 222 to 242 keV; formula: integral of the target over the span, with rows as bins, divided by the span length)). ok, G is 6.83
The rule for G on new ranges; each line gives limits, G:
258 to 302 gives 7.08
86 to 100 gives 7.30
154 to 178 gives 7.31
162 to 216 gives 7.32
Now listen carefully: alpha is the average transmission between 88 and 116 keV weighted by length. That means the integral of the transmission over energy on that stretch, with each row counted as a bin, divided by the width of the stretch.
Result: 38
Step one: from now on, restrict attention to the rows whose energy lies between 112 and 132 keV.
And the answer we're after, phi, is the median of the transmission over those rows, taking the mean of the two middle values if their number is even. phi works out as 36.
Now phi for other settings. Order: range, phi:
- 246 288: 33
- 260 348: 33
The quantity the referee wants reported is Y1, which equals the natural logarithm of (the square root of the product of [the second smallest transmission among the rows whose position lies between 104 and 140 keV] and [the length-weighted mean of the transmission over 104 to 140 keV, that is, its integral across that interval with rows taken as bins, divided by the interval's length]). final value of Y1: 3.52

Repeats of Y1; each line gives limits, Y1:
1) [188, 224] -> 3.57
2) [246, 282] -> 3.44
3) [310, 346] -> 3.23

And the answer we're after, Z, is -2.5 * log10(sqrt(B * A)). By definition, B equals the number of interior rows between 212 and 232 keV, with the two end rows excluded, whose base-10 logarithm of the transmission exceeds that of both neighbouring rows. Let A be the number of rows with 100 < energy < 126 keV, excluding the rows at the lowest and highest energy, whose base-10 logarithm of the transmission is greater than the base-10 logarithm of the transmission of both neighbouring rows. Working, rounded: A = 5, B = 3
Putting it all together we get -1.5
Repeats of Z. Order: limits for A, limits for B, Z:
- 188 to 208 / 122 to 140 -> -1.0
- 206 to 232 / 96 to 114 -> -1.3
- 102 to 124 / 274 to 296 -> -0.6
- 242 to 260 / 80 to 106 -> -0.8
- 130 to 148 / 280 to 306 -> -0.8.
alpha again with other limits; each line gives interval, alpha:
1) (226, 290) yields 32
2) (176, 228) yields 38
